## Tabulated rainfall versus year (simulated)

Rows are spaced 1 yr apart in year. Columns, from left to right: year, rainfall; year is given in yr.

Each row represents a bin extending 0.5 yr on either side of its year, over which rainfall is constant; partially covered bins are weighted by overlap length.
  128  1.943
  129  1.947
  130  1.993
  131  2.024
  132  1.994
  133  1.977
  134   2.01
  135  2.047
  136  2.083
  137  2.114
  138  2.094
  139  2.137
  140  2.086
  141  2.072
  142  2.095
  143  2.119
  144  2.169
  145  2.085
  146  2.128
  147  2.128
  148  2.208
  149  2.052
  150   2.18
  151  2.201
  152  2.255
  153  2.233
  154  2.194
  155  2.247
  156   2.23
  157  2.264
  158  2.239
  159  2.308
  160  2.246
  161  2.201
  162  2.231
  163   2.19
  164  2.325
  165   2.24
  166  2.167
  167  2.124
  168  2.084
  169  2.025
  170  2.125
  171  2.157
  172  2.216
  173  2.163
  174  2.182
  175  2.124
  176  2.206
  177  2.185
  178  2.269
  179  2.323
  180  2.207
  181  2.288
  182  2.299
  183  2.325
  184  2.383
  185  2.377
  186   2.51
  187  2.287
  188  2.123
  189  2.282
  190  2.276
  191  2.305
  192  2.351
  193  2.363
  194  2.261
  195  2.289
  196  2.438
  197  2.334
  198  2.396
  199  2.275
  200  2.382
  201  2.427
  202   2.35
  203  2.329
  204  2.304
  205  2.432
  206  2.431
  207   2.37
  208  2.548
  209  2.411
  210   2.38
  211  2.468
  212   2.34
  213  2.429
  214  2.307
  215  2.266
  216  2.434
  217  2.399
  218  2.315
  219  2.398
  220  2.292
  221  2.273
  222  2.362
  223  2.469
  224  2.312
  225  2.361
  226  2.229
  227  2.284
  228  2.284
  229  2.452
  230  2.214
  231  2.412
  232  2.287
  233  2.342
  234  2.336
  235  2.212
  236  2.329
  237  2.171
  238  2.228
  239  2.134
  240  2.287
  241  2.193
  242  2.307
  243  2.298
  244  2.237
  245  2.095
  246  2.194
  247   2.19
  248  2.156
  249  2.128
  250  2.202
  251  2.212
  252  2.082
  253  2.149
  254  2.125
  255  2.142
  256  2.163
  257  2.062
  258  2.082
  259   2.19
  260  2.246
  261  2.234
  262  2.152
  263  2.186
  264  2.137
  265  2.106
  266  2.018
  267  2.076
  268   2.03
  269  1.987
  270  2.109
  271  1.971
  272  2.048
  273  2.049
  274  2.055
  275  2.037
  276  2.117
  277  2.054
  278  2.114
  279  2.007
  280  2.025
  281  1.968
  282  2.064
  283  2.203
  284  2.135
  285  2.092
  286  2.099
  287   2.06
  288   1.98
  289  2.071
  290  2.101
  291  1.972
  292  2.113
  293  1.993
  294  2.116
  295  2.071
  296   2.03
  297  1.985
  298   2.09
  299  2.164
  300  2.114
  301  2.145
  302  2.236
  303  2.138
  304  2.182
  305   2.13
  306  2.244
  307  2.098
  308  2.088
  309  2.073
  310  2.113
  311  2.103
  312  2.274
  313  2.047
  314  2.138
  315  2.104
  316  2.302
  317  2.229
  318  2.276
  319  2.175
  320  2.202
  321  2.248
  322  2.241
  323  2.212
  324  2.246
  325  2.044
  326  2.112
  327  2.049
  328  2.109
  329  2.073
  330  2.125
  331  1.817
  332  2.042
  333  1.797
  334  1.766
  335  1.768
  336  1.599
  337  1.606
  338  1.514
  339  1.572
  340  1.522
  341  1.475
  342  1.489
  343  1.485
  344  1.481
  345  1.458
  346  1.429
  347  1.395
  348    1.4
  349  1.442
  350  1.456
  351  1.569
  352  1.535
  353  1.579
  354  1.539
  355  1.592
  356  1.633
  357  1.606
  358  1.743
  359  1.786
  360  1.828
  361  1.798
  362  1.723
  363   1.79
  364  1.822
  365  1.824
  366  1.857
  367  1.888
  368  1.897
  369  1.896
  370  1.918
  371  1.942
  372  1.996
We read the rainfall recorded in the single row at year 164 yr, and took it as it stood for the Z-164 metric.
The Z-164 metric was 2.325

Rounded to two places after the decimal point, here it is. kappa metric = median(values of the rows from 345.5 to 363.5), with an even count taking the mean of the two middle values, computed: 1.59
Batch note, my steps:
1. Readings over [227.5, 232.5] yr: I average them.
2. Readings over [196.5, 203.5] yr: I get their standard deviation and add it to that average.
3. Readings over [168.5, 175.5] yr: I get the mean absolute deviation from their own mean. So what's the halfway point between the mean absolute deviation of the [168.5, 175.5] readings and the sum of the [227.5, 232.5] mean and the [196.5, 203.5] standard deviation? 1.21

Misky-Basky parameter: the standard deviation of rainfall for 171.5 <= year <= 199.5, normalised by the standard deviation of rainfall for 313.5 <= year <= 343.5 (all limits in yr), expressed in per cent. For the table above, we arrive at 31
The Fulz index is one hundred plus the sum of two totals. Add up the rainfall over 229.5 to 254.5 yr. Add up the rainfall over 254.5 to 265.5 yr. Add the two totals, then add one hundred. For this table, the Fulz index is 179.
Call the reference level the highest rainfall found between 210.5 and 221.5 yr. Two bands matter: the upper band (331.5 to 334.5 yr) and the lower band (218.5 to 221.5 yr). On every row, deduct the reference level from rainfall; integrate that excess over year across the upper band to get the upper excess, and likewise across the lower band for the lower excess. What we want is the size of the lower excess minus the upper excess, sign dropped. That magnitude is 1.4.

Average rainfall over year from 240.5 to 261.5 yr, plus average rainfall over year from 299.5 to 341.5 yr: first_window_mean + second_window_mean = 4.2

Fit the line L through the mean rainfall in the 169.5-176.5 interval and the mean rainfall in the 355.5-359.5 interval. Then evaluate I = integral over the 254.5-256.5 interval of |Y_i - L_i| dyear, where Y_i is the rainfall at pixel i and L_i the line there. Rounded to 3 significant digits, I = 0.395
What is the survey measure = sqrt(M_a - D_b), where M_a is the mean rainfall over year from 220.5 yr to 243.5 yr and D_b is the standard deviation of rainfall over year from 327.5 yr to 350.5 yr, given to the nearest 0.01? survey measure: 1.43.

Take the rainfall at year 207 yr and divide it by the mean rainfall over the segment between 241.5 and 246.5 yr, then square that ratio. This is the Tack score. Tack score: 1.13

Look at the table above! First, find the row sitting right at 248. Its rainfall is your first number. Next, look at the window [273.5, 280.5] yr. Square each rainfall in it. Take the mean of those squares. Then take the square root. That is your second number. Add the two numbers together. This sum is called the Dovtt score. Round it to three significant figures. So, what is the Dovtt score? 4.21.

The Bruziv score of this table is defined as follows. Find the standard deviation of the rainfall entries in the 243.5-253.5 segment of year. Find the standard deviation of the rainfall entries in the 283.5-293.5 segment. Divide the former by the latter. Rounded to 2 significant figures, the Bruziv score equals 0.87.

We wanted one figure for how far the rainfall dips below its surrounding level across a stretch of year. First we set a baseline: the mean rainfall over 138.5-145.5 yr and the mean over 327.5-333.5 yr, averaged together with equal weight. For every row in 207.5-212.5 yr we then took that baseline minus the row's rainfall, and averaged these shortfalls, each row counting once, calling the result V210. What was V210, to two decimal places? -0.38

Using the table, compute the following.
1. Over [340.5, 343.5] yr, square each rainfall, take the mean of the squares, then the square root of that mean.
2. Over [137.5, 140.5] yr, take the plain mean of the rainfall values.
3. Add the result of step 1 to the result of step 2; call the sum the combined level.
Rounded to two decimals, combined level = 3.59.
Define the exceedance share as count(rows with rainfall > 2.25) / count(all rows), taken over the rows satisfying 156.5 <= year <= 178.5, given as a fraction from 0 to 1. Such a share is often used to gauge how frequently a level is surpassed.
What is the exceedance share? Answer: 0.18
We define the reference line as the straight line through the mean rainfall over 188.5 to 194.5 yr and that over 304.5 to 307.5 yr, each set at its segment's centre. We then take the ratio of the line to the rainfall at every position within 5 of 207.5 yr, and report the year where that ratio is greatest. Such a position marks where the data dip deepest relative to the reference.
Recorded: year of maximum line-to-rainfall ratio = 204 yr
